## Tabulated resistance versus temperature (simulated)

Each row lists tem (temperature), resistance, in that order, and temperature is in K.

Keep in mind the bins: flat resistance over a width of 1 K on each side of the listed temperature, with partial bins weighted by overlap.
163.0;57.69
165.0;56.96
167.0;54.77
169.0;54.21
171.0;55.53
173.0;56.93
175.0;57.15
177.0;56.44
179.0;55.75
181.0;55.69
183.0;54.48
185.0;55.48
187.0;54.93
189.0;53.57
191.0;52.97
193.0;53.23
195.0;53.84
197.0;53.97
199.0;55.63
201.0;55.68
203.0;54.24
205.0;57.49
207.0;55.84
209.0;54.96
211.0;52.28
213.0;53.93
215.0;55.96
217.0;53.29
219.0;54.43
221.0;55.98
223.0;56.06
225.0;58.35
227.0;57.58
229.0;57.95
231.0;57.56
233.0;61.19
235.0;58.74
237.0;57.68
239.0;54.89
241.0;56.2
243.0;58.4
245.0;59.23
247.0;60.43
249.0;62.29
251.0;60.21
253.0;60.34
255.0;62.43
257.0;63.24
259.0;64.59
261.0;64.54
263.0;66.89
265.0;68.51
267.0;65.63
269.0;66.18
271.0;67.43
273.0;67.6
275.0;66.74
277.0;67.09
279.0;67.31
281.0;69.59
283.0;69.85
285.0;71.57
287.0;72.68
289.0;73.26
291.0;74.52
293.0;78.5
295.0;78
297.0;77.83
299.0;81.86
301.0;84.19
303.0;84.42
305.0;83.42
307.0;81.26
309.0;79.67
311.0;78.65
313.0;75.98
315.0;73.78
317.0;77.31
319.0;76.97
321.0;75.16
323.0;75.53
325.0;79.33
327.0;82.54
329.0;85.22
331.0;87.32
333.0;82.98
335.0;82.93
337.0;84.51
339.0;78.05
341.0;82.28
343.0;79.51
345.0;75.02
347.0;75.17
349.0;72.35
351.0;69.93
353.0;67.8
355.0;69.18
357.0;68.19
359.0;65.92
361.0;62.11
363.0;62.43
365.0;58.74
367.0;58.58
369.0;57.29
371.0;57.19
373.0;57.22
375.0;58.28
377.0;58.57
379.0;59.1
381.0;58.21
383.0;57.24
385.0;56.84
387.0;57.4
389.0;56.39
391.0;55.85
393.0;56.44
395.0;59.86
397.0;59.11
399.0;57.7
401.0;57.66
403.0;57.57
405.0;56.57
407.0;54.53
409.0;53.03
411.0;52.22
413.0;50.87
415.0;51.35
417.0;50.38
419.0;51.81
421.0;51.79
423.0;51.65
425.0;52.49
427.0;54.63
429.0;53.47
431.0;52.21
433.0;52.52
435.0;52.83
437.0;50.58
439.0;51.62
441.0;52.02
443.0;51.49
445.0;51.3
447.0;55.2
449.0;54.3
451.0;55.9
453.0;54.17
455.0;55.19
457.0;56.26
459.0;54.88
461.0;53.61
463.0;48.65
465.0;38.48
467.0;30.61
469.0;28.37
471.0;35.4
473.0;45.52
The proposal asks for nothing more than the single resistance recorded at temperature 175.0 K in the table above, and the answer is 57.15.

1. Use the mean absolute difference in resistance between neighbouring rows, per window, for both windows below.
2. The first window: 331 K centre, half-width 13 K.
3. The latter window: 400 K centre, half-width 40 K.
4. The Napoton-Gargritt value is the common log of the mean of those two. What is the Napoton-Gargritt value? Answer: 0.27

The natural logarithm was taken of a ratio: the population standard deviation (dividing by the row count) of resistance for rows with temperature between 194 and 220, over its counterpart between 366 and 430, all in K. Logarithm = -0.8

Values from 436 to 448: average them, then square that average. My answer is 2708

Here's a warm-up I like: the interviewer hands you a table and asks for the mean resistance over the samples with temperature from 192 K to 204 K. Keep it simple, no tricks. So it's 54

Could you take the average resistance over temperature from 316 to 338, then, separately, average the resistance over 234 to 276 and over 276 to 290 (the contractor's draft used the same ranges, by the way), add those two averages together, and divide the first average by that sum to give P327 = 0.61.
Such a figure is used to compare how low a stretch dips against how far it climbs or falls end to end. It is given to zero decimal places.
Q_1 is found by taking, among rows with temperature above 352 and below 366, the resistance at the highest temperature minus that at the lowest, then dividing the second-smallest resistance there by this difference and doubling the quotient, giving -14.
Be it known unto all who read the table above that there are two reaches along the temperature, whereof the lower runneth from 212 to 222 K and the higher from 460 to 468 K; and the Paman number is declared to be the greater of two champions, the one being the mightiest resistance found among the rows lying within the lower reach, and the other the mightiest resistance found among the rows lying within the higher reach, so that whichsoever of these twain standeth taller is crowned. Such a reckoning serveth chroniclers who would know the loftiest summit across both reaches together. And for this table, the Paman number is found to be 56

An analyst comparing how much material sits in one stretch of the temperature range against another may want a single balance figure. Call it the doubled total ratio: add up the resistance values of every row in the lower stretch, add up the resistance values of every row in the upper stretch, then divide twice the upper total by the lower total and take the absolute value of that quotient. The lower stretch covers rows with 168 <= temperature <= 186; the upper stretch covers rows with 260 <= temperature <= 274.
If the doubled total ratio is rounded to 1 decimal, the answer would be 1.9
